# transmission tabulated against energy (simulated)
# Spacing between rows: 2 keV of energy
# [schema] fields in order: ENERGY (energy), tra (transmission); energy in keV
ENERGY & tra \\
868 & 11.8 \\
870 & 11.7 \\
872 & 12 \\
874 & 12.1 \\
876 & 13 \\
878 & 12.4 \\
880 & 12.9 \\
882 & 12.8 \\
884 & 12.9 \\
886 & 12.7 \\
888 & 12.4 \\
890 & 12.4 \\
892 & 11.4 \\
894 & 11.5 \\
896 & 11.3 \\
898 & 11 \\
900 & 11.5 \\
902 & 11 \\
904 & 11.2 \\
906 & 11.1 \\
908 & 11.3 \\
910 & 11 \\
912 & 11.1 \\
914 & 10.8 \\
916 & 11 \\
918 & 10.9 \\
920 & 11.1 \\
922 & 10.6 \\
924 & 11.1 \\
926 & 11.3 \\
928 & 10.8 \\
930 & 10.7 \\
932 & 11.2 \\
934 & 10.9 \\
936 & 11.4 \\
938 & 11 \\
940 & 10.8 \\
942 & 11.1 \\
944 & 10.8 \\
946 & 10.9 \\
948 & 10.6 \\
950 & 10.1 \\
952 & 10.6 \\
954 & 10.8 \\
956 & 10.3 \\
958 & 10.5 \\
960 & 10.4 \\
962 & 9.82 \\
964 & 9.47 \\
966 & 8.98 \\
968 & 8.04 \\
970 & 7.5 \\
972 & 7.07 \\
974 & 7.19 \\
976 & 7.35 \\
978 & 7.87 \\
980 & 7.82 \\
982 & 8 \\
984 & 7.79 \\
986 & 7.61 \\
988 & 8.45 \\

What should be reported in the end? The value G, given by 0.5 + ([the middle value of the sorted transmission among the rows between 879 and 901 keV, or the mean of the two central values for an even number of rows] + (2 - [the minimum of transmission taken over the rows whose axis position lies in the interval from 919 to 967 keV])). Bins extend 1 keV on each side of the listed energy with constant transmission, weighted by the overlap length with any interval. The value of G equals 5.9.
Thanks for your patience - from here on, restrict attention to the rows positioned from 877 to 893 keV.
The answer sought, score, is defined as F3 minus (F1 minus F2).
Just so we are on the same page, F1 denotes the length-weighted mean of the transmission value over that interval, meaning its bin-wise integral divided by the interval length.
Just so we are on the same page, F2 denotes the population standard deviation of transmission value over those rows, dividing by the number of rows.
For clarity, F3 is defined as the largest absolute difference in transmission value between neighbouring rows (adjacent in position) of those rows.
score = -11.0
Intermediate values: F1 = 12.5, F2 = 0.46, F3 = 1.0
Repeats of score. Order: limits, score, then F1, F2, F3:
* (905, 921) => -10.6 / 11.0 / 0.14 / 0.3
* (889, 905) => -10.0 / 11.4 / 0.42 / 1.0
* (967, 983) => -6.7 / 7.6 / 0.35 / 0.5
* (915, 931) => -10.2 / 10.9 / 0.22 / 0.5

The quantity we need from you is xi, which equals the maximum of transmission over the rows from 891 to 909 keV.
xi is 11.5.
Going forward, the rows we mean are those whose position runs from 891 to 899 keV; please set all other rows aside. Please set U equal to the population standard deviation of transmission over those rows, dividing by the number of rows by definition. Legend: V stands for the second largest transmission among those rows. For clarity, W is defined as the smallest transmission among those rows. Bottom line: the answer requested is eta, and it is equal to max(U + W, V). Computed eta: 11.4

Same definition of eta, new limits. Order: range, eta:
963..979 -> 9.0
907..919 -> 11.1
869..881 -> 12.9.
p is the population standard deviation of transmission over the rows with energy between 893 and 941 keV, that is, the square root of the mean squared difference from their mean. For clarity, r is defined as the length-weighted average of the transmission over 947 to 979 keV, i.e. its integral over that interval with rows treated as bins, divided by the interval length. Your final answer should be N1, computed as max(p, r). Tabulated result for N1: 9.2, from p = 0.2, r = 9.2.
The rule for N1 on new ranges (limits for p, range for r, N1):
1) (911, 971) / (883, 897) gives 12.1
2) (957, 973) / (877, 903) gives 12.0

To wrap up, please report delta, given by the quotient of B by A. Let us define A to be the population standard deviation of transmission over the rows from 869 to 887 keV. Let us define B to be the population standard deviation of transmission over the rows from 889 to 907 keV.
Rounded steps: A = 0.44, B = 0.40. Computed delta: 0.9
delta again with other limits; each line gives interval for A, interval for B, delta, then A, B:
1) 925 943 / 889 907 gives 1.8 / 0.23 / 0.40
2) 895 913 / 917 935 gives 1.4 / 0.16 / 0.22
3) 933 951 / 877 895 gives 1.6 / 0.34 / 0.53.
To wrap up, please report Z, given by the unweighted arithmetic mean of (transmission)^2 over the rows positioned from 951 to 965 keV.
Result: 106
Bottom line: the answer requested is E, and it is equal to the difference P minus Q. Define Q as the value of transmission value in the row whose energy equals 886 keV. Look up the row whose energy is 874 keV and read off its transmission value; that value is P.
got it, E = -0.6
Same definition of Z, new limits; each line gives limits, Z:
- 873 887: 161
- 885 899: 140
